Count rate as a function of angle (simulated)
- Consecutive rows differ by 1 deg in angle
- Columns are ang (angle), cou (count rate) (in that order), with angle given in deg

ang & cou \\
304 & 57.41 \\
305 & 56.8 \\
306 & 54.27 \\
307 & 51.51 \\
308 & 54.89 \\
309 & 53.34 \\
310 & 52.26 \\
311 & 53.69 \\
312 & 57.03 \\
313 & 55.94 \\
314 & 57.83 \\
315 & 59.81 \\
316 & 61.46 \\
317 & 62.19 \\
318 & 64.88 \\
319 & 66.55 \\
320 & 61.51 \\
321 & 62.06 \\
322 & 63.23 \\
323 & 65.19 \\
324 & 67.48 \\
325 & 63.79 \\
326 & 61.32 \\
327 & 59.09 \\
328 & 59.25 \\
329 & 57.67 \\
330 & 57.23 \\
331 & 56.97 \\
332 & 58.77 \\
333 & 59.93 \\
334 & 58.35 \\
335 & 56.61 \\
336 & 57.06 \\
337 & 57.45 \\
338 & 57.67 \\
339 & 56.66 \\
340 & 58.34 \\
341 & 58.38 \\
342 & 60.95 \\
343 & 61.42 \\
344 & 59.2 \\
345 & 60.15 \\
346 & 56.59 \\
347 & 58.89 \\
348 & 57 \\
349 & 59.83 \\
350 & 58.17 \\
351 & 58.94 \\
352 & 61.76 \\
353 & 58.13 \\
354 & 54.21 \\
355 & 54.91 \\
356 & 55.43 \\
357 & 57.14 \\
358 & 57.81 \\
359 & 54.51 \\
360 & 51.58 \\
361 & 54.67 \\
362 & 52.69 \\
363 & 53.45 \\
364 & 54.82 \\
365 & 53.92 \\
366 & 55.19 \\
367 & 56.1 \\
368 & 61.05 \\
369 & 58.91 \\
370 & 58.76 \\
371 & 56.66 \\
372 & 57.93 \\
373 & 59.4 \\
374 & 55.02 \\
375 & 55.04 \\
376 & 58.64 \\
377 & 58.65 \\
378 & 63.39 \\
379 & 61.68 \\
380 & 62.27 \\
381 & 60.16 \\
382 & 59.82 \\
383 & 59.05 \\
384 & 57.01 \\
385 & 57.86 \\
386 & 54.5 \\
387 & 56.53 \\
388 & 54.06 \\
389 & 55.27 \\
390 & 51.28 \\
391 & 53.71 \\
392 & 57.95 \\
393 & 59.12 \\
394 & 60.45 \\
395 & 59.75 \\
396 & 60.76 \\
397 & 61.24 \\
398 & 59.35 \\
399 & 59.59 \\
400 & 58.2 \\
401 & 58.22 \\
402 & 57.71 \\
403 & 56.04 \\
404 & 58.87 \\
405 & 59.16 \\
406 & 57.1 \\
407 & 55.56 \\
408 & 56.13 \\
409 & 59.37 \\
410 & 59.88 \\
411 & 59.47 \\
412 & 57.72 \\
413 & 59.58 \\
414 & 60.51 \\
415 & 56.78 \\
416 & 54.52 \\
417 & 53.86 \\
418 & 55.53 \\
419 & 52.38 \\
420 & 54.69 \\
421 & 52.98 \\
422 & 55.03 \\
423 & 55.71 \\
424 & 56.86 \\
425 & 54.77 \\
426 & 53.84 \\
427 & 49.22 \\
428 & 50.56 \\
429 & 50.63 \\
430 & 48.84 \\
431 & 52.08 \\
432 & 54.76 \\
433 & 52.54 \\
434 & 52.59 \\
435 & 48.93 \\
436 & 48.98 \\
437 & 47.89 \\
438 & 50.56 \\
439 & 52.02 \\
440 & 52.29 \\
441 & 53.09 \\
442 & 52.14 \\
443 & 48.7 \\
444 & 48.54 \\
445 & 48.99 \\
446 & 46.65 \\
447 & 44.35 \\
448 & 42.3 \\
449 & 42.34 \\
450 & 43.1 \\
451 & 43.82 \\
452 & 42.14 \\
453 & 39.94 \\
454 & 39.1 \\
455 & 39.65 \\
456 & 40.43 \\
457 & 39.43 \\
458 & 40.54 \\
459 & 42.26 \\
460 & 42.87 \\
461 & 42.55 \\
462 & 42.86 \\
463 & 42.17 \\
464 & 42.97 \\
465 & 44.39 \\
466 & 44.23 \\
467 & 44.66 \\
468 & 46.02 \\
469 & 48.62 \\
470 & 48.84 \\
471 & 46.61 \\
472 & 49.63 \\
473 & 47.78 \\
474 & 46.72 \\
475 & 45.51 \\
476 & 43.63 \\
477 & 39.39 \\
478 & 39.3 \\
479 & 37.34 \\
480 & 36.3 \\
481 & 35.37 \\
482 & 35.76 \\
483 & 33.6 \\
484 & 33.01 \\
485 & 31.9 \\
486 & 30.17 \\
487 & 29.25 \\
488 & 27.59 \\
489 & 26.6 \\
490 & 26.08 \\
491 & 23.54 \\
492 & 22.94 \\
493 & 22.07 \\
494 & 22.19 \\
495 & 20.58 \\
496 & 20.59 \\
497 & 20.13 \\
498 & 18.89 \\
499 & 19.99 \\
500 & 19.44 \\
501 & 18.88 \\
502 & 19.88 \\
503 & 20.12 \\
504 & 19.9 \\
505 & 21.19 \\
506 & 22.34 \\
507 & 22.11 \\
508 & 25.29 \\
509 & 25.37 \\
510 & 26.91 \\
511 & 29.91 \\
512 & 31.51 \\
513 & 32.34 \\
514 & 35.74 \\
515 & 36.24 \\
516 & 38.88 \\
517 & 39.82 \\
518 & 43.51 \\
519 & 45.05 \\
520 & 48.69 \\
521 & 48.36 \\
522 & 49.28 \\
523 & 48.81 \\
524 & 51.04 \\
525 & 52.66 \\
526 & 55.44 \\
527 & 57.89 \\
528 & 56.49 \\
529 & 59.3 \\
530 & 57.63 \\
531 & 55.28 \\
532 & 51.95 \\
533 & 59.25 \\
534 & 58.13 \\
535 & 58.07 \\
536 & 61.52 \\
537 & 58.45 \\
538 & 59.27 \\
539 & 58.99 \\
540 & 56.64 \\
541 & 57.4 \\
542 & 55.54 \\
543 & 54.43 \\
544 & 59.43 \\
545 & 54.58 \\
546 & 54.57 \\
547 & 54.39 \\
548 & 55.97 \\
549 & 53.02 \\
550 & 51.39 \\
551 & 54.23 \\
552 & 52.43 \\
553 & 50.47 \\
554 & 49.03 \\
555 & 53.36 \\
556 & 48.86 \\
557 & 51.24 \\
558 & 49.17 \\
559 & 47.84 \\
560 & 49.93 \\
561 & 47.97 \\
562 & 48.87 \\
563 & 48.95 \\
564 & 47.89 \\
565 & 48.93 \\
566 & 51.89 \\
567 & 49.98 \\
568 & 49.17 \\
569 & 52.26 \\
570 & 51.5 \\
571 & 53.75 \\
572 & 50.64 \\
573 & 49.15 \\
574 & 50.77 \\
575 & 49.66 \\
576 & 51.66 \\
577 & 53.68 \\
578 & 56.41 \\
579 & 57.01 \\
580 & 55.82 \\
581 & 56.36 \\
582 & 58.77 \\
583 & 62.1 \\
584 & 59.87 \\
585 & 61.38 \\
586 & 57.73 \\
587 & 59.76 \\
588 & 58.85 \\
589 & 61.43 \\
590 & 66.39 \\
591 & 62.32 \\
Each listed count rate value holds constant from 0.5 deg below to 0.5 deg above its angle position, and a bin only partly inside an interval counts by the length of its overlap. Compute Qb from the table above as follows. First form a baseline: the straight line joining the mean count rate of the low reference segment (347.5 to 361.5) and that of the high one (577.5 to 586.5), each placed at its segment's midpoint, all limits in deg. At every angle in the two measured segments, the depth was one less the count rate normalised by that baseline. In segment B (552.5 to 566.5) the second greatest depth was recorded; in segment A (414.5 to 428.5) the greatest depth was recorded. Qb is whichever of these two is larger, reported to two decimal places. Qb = 0.18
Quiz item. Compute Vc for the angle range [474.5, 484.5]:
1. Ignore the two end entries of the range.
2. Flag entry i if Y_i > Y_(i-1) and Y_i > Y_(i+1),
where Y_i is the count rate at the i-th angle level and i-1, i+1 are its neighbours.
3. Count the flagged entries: 1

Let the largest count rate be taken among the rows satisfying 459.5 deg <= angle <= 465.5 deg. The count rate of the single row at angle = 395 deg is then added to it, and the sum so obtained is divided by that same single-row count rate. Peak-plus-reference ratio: 1.74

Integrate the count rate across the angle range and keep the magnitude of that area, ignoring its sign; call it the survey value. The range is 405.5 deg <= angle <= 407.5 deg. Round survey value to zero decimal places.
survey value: 113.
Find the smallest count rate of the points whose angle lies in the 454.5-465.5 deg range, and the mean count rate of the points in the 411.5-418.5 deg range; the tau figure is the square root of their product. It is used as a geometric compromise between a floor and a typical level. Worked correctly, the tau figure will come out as 47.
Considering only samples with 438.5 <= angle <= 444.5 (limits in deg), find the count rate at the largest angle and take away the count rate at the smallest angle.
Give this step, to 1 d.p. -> -3.5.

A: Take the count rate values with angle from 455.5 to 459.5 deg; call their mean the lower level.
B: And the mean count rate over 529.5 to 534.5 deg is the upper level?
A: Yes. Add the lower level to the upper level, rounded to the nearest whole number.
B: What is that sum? 97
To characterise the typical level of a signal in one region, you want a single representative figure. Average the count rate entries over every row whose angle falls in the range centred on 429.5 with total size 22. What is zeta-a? 52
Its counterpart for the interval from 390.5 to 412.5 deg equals 58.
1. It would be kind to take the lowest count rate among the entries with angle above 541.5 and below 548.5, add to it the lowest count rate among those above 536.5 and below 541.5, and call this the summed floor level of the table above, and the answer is 111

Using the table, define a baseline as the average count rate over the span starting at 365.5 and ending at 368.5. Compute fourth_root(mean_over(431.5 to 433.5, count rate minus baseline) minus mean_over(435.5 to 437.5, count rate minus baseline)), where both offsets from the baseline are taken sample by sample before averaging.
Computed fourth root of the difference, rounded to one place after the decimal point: 1.5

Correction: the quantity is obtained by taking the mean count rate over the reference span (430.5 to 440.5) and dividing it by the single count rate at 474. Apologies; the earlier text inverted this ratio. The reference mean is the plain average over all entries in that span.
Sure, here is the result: 1.10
